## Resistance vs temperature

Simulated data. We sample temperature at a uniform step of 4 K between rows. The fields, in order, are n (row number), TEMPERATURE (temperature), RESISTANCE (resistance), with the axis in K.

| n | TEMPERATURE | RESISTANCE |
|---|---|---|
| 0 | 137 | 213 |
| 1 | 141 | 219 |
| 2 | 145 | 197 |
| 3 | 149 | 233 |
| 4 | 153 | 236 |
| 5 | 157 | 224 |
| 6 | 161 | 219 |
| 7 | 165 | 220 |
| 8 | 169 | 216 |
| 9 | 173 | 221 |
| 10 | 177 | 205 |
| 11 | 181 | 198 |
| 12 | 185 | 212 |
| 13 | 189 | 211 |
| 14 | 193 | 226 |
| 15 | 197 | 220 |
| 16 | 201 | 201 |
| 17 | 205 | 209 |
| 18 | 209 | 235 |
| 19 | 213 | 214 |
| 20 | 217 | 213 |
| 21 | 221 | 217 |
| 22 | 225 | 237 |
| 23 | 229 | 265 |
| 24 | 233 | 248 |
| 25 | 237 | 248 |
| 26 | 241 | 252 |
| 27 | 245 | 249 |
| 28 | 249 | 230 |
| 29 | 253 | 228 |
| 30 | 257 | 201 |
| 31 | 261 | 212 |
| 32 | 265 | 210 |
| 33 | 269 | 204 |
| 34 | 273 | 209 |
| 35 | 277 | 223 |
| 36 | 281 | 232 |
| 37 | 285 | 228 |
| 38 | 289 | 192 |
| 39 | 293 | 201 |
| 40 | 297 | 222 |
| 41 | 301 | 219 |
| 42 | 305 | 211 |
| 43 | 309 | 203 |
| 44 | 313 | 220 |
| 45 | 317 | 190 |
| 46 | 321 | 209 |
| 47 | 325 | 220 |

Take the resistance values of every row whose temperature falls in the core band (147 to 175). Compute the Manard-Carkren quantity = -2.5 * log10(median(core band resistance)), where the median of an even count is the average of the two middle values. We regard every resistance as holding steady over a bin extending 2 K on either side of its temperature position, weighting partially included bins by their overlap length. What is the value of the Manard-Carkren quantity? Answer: -5.86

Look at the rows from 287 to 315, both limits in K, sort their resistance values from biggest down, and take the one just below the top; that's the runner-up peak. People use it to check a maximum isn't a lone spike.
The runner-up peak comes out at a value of 220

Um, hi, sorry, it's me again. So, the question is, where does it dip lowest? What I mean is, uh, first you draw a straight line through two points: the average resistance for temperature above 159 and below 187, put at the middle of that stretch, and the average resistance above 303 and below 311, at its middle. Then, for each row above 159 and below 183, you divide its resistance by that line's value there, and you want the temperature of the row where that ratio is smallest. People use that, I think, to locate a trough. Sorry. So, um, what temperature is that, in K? 181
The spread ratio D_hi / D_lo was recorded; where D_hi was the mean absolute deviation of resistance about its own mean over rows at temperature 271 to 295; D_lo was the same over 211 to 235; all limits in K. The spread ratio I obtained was 0.8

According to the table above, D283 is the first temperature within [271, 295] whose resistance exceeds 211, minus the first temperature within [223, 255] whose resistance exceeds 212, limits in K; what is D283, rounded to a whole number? 52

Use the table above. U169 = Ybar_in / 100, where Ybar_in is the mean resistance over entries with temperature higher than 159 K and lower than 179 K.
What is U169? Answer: 2.16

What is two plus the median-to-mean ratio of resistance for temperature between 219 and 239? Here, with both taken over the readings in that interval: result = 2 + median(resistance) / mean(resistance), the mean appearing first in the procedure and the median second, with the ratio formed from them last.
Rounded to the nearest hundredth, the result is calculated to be 3.02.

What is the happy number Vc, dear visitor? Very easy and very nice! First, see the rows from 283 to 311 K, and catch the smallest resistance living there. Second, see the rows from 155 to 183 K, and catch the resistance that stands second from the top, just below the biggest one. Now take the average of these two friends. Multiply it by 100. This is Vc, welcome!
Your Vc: 20650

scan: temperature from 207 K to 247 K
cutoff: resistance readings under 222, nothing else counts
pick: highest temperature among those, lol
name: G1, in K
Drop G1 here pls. 221 K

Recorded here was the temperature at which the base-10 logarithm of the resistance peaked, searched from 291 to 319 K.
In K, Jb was 297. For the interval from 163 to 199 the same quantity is 193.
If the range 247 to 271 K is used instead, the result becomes 249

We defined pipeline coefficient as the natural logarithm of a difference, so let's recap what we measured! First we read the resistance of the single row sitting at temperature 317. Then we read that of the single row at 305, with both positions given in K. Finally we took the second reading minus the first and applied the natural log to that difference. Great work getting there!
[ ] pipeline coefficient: 3.0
